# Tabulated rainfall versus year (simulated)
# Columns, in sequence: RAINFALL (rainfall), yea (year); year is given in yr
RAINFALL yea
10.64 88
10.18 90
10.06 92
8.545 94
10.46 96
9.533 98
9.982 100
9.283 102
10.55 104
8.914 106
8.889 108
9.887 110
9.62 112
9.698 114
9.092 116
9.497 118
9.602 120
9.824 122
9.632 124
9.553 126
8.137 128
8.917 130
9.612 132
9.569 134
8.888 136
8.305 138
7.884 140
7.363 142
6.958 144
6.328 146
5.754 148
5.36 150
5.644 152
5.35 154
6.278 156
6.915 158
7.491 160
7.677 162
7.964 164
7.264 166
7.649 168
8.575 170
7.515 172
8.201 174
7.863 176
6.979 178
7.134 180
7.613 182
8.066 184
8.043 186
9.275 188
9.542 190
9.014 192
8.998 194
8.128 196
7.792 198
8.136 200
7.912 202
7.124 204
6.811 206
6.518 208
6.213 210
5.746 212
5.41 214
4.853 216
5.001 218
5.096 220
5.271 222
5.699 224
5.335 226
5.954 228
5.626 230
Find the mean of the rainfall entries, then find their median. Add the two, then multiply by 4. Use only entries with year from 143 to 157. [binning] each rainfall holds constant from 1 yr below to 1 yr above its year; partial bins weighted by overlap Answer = 47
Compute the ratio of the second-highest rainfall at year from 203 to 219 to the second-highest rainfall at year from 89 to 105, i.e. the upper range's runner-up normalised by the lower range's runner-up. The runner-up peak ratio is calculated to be 0.65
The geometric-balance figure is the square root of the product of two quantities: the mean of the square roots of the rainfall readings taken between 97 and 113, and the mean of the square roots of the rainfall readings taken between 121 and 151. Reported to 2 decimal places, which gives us 2.96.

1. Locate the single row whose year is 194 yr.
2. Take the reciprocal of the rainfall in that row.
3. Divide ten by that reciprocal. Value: 90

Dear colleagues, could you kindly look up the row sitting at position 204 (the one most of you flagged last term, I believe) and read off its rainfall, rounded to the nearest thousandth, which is 7.124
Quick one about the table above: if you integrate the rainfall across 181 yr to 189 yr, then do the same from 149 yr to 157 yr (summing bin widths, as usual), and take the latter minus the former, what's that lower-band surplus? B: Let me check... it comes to -21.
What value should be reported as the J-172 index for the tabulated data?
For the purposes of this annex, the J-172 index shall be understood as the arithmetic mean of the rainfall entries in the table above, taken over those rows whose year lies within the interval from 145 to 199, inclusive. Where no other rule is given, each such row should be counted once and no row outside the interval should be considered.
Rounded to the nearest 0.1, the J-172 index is 7.5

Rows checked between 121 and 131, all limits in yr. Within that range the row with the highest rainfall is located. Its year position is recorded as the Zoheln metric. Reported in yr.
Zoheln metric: 122 yr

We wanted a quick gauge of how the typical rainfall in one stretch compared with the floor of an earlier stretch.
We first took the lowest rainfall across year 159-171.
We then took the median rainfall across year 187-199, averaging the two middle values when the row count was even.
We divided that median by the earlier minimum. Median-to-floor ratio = 1.24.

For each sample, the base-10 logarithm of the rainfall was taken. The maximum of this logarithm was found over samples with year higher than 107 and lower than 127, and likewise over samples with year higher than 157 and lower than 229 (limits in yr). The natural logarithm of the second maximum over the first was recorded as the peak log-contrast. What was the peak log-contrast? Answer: -0.016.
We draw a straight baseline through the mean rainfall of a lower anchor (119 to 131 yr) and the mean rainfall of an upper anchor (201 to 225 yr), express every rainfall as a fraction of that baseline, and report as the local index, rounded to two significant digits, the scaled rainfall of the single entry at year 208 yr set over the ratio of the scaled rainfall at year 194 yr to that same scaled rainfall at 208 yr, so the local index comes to 0.83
